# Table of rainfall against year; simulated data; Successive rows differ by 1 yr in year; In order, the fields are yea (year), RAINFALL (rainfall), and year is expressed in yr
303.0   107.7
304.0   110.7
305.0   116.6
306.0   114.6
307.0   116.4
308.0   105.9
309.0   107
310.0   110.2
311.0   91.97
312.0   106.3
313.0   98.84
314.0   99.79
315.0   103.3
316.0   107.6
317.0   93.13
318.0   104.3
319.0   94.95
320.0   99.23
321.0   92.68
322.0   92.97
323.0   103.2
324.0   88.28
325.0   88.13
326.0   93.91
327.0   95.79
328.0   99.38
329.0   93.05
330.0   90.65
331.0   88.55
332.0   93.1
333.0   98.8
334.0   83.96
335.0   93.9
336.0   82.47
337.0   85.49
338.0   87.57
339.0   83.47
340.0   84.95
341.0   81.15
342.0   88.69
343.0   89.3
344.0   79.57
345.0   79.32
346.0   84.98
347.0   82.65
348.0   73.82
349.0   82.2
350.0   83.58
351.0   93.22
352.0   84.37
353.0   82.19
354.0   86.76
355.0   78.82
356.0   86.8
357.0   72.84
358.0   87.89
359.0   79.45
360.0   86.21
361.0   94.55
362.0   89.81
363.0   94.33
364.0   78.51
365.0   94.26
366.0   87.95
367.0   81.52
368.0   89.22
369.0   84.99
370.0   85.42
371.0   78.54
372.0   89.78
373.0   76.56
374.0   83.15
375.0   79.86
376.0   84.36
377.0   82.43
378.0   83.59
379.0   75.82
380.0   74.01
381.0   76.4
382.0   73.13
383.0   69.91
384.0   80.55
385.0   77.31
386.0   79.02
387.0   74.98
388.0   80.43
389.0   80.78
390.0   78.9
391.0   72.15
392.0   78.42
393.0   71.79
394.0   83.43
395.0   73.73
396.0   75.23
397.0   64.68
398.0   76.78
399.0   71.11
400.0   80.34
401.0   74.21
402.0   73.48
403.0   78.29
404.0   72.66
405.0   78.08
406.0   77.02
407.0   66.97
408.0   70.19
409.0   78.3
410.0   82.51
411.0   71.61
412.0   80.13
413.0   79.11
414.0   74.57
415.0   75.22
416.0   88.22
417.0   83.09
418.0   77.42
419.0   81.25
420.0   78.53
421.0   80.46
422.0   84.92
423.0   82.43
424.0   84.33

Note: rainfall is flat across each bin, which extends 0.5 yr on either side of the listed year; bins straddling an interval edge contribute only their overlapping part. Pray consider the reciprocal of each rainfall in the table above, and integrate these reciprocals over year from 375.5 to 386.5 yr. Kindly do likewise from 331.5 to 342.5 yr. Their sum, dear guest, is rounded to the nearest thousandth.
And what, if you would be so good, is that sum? 0.268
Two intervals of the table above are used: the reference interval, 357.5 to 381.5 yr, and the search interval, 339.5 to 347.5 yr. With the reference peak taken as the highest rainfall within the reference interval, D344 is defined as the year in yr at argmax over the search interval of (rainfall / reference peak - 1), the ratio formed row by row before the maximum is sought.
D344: 343.0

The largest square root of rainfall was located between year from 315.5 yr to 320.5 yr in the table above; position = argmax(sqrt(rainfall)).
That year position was 316.0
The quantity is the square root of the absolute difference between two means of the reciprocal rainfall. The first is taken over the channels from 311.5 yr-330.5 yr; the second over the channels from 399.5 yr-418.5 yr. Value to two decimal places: 0.05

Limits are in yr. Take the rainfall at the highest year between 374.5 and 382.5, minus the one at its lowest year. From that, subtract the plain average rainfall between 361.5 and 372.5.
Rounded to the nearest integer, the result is -93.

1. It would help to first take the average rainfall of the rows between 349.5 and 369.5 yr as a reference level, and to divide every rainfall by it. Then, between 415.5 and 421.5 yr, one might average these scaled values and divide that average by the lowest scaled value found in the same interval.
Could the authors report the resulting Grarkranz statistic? 1.05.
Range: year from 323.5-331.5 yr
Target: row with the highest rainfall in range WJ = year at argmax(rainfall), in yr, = 328.0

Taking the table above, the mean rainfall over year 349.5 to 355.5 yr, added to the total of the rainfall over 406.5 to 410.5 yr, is 383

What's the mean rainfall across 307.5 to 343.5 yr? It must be 94.5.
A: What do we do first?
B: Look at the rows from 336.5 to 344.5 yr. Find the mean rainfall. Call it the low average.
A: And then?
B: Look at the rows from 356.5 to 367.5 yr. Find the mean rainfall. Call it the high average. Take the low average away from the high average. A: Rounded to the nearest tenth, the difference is 1.1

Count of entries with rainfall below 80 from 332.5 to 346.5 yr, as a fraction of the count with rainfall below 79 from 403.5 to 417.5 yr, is 0.22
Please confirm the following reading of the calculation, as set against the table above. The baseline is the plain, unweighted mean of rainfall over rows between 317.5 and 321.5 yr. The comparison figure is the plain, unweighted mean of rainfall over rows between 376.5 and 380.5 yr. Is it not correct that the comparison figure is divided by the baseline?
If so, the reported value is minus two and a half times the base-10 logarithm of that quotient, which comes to 0.23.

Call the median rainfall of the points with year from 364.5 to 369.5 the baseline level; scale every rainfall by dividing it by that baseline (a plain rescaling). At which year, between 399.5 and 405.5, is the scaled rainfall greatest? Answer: 400.0 yr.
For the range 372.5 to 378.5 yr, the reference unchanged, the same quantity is 376.0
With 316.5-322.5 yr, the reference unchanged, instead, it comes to 318.0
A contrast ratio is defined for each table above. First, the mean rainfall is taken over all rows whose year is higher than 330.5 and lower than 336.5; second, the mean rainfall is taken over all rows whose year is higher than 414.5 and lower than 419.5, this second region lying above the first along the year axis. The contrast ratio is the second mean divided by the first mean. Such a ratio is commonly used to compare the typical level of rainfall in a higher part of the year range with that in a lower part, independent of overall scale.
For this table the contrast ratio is 0.90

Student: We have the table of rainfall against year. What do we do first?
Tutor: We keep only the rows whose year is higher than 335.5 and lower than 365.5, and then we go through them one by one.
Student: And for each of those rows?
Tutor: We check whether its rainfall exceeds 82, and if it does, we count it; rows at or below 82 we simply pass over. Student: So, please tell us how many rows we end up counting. 22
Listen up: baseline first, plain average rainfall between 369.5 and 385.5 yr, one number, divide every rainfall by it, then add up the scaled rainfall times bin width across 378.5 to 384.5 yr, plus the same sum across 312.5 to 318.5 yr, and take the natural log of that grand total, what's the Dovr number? 2.59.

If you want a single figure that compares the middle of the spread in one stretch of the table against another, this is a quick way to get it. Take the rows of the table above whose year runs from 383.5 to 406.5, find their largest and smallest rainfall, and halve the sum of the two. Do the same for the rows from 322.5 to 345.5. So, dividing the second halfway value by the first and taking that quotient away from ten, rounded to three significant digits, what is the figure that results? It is 8.77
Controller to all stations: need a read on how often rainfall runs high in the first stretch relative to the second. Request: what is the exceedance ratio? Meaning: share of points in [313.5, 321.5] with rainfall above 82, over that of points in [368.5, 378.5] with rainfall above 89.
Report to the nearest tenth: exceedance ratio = 10.0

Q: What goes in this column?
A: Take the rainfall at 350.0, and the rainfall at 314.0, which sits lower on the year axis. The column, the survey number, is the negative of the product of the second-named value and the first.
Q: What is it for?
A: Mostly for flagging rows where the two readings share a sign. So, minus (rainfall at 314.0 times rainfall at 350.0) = -8340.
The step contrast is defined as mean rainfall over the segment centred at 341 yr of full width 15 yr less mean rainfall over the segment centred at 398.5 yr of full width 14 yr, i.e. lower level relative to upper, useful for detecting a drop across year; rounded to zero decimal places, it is 9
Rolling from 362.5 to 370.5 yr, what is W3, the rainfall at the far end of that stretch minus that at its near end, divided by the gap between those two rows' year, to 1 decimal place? -1.3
